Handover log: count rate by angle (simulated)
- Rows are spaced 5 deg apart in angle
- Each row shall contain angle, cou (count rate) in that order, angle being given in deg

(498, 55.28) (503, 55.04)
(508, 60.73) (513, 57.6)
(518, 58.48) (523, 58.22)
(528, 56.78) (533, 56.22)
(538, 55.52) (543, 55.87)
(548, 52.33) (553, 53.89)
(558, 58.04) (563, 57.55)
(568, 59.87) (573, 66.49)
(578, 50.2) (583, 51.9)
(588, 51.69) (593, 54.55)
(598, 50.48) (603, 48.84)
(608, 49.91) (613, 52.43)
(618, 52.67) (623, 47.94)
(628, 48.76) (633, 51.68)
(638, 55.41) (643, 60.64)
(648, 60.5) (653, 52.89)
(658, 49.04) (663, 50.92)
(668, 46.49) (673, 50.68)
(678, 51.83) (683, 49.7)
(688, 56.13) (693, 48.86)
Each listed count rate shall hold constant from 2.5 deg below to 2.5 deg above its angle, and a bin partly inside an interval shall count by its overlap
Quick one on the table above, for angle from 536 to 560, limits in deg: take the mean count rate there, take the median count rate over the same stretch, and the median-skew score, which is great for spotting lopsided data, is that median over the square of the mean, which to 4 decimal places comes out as 0.0183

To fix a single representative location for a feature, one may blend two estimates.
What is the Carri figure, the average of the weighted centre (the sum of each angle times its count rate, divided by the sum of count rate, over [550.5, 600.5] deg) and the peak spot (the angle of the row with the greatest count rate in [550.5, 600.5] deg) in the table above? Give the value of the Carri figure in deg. 574.0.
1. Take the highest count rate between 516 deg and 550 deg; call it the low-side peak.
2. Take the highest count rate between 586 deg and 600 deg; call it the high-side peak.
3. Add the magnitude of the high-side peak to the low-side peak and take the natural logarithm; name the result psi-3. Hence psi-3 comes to 4.73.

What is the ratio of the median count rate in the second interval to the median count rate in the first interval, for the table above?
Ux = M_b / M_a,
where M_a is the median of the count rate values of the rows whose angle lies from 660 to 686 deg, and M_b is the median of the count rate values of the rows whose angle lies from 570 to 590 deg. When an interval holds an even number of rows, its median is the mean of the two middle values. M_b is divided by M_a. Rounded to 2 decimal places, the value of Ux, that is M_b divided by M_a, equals 1.02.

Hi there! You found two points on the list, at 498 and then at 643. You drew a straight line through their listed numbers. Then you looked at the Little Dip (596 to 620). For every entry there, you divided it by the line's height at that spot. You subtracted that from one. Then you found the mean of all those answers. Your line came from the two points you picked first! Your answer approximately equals 0.14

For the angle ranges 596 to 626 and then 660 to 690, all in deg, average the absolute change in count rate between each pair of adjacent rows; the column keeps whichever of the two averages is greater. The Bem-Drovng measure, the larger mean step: 3.7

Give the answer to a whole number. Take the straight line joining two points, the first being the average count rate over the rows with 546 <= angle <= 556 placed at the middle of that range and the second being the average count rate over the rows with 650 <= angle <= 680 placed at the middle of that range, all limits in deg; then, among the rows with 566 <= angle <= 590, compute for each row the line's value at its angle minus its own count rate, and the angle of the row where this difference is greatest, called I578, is 578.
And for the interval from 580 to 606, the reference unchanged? 603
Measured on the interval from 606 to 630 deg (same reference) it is 623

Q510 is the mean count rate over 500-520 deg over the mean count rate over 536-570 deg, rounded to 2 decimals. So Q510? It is 1.03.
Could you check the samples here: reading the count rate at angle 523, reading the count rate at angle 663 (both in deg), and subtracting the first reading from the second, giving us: -7.3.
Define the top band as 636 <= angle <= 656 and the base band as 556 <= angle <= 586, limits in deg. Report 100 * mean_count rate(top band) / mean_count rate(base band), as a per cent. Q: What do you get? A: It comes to 100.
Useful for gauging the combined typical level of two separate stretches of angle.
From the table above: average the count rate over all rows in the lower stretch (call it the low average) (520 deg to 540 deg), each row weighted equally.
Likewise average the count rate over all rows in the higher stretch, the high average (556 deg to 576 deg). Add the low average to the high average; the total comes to 117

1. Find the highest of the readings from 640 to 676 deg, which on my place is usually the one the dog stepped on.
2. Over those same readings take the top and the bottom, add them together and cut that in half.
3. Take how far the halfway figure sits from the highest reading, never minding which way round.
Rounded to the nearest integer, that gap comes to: 7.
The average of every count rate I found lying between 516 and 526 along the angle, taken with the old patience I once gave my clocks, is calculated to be 58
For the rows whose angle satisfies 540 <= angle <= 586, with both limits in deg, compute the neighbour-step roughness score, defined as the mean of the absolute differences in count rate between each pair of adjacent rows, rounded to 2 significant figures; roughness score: 4.6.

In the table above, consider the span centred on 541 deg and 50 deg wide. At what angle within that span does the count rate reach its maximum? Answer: 518 deg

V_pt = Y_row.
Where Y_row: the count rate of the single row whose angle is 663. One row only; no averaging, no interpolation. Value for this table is 50.92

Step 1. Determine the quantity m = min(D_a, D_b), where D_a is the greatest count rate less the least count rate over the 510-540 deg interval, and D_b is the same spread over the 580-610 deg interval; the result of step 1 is 3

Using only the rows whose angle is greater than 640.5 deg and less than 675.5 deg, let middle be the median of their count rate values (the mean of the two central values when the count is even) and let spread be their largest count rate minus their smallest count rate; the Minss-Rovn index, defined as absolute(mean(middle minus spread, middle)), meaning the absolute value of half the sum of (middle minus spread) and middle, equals 44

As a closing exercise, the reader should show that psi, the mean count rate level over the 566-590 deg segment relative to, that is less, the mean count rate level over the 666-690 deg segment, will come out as 5.1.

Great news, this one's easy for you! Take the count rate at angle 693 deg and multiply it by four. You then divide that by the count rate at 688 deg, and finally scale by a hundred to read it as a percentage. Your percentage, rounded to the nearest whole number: 348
